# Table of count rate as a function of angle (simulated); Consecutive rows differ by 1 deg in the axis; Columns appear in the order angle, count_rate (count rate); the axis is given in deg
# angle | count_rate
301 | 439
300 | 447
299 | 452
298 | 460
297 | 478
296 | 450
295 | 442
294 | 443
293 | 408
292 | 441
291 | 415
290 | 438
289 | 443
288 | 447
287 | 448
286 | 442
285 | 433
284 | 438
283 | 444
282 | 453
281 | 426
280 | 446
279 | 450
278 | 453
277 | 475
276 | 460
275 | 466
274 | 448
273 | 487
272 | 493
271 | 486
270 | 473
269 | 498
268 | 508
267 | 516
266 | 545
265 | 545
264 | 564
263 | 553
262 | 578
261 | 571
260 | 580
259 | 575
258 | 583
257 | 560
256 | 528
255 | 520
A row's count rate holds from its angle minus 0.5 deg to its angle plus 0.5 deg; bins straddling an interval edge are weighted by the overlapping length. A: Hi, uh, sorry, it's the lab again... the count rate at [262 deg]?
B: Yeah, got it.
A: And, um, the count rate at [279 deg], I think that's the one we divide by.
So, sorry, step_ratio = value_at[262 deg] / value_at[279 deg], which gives 1.28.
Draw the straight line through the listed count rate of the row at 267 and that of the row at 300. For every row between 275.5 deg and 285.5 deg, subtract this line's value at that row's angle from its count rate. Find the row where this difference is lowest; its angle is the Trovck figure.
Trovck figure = 281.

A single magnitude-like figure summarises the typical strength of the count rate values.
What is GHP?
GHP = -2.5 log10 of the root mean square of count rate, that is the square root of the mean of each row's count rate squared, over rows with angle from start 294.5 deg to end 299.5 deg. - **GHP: -6.65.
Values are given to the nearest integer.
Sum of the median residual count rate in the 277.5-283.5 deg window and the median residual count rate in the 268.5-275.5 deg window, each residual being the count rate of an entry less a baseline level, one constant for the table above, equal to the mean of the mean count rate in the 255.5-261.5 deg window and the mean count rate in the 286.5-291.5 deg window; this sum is -70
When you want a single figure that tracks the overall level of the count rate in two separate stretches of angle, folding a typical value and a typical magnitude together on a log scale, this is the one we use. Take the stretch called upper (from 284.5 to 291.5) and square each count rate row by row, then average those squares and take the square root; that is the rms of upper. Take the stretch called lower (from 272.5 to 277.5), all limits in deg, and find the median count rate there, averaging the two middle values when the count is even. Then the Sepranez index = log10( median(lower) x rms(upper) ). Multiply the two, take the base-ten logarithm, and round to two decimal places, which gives 5.31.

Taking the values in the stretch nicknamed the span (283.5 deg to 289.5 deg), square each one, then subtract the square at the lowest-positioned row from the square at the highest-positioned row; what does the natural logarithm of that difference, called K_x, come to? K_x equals 8.4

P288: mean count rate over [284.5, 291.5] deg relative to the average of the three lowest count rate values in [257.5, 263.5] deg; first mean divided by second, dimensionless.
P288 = 0.77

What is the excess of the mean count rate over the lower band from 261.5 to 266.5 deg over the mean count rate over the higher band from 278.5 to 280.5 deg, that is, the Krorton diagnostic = 109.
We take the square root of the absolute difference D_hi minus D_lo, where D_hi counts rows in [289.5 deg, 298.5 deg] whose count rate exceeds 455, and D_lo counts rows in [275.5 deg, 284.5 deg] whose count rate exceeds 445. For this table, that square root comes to 2.0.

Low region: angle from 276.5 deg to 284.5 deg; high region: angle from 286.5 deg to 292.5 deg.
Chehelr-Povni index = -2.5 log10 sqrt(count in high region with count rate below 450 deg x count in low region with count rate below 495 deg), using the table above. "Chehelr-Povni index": -2.1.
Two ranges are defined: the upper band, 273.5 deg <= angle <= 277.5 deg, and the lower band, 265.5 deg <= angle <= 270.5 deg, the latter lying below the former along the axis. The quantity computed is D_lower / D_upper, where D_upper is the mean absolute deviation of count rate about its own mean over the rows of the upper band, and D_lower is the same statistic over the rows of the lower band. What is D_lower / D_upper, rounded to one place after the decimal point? 2.2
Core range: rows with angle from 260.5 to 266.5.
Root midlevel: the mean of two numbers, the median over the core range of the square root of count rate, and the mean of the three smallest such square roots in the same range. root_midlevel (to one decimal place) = 23.5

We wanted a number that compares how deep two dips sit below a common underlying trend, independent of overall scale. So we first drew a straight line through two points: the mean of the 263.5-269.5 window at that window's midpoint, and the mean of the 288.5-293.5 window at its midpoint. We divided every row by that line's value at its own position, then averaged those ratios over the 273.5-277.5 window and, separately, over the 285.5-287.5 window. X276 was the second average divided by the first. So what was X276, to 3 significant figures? 1.06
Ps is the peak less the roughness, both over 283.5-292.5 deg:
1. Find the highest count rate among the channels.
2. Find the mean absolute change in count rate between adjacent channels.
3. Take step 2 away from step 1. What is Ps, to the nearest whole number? 438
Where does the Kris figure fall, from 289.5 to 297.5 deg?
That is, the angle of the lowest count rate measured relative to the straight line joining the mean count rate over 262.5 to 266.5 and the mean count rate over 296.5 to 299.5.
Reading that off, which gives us 293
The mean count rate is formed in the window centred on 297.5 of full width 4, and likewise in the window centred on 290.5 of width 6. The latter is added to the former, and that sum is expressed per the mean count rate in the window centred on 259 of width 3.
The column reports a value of 1.540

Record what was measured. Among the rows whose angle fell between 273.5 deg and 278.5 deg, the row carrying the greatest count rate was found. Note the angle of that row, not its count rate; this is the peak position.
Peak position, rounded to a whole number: 277 deg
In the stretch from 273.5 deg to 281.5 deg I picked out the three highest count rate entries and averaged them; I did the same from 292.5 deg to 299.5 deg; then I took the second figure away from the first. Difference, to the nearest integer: 4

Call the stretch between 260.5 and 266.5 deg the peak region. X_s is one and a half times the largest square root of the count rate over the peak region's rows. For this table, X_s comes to 36.1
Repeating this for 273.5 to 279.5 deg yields 32.7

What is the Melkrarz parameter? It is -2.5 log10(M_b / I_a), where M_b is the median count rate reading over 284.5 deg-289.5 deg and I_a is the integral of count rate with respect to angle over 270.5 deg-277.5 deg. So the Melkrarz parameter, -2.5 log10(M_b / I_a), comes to 2.2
